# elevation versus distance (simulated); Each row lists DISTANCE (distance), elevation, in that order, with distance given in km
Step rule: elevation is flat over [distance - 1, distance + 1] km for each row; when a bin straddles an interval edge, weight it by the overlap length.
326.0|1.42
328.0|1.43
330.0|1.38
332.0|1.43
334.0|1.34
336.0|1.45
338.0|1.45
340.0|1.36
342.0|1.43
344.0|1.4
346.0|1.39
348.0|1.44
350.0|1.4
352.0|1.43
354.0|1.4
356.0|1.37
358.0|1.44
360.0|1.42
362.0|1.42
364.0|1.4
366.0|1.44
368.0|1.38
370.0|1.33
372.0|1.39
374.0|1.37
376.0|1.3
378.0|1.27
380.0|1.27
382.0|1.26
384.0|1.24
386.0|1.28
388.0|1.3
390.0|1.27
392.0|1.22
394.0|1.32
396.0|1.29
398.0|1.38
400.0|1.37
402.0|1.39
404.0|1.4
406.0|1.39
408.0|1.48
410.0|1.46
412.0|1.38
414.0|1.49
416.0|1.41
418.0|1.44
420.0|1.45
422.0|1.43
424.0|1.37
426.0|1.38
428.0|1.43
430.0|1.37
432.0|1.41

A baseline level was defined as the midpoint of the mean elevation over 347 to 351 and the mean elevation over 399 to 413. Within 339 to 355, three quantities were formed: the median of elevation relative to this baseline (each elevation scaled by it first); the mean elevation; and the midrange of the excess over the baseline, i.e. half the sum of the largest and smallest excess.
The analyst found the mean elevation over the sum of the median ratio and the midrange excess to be 1.44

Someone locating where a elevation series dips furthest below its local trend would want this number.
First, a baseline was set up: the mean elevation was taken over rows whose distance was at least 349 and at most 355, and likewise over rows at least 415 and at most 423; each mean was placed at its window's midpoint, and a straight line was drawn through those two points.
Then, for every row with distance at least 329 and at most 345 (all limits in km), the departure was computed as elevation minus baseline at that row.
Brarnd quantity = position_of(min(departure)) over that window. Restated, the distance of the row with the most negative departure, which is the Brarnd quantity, 334.0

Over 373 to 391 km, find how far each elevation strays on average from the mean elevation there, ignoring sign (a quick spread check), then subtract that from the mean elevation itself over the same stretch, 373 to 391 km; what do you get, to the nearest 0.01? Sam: 1.26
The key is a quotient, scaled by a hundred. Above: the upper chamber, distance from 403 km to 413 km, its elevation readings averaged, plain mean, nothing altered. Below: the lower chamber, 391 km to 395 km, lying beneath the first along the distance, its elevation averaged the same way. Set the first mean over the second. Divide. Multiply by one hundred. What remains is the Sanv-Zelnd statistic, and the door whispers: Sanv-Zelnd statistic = 112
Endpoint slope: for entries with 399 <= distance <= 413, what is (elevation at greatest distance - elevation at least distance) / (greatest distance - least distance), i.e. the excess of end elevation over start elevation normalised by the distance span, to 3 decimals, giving 0.001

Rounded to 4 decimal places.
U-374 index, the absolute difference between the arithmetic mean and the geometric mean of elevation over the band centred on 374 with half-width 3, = 0.0006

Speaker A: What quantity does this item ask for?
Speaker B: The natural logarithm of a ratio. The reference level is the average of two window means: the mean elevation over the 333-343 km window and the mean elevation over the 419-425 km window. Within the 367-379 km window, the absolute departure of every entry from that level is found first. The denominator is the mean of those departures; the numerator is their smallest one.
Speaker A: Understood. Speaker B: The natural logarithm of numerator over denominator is -1.2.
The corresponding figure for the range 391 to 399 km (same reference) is -1.2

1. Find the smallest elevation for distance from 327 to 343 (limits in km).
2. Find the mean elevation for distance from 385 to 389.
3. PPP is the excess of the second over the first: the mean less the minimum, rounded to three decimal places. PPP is -0.050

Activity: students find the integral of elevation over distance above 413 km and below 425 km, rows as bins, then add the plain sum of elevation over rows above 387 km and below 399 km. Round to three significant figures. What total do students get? 25.0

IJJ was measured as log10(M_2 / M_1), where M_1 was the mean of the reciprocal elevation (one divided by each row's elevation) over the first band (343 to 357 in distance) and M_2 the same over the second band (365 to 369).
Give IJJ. 0.00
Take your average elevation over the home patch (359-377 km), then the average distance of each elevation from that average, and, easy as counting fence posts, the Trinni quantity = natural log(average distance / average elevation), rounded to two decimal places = -3.70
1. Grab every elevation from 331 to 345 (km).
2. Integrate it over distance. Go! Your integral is 19.72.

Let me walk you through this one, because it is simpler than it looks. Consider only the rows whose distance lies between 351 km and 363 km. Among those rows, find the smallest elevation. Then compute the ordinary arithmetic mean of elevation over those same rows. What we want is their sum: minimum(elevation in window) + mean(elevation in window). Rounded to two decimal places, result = 2.78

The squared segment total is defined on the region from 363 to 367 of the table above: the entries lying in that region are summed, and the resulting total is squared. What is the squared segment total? 8.07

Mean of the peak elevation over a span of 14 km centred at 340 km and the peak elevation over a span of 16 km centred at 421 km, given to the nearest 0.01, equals 1.47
